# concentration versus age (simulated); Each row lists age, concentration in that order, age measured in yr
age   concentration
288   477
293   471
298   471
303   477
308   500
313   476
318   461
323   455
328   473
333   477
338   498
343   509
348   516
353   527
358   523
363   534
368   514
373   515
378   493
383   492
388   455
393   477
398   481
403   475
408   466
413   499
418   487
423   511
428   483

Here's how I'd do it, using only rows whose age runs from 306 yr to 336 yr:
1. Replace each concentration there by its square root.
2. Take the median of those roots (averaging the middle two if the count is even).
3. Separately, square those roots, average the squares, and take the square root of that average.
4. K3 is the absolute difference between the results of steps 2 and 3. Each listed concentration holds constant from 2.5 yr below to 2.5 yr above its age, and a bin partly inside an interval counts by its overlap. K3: 0.019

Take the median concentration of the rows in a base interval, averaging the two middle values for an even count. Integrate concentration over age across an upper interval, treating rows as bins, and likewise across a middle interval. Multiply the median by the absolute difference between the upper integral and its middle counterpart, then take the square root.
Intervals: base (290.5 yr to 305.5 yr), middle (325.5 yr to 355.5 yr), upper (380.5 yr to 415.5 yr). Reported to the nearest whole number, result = 901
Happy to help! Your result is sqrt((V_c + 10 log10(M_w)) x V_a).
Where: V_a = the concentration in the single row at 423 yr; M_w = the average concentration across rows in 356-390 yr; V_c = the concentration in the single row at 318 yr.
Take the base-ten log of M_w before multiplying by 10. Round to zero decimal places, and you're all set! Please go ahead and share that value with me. 499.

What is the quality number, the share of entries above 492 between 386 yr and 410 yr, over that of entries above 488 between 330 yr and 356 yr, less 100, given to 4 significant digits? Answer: -100.0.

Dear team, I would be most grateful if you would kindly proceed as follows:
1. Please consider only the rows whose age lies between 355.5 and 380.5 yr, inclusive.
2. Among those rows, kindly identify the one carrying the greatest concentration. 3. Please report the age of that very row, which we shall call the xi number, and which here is 363 yr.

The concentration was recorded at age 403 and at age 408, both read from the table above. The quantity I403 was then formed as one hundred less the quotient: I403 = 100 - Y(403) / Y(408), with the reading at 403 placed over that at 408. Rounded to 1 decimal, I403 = 99.0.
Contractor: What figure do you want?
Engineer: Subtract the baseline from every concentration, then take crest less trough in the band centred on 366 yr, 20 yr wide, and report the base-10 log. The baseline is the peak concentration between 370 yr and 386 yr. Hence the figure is 1.30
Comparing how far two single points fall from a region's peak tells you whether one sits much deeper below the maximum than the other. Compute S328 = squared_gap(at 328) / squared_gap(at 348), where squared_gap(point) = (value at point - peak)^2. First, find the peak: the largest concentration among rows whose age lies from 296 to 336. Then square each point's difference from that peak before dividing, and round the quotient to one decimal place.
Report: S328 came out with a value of 2.8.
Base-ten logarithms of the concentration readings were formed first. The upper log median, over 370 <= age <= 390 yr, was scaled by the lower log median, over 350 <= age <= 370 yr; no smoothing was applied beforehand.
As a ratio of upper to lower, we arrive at 0.990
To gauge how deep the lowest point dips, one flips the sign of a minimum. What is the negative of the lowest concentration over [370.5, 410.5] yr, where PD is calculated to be -455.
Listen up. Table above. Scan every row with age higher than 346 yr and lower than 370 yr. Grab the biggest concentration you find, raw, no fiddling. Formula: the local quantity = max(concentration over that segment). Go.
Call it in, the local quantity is 534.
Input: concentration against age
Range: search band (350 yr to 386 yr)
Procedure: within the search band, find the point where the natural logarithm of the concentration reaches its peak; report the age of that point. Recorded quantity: 363 yr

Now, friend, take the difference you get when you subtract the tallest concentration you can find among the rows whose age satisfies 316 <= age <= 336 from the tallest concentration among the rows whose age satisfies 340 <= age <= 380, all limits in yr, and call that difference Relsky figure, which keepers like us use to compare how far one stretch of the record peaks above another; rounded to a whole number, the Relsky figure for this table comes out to 57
